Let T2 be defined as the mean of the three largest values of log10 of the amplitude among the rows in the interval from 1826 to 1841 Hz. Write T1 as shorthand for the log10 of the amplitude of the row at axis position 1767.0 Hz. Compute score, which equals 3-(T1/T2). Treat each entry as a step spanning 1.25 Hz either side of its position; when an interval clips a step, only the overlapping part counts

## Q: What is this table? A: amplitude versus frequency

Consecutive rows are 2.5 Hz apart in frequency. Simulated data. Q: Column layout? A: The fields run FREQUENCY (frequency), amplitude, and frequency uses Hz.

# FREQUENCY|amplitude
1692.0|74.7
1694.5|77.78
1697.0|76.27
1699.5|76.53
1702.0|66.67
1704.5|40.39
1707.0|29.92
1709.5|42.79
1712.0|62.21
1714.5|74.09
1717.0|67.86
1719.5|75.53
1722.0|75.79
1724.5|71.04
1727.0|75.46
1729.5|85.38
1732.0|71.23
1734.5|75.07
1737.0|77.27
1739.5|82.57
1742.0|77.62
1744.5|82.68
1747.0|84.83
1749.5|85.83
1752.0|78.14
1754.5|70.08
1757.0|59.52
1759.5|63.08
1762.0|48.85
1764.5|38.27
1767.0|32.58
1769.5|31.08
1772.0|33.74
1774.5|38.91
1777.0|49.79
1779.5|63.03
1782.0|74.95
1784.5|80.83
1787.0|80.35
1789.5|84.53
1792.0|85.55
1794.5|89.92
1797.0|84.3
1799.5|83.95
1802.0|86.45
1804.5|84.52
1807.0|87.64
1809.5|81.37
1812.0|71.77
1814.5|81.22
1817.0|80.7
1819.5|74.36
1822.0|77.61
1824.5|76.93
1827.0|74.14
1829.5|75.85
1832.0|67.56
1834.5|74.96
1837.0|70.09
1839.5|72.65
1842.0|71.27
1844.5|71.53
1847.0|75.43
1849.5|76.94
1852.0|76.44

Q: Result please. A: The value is 2.19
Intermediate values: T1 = 1.51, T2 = 1.87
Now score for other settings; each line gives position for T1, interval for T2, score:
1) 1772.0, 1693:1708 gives 2.19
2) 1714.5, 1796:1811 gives 2.03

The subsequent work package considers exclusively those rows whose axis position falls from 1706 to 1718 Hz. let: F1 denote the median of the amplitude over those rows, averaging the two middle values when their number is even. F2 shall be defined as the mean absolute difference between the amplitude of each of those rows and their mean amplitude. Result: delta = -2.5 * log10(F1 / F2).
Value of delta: -1.5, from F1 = 62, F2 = 15.2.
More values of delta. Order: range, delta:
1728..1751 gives -3.2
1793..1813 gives -3.4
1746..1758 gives -2.4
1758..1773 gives -1.4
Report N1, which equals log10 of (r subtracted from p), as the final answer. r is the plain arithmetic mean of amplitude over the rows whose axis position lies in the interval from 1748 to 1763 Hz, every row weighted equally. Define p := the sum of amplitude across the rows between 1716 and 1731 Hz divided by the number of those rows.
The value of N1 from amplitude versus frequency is 0.9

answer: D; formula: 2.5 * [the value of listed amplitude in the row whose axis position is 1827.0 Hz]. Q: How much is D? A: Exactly 185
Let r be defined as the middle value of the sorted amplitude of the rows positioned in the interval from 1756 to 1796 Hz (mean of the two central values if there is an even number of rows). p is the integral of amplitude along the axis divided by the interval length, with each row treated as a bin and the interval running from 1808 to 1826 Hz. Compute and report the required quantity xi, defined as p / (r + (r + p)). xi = 0.39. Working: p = 78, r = 61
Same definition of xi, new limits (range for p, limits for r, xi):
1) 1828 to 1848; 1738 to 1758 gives 0.31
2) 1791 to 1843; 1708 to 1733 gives 0.35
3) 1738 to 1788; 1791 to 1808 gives 0.27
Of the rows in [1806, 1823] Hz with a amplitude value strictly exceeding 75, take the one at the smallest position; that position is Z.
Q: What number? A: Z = 1807.0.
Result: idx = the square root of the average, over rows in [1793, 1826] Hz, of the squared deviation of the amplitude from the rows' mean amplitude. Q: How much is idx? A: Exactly 5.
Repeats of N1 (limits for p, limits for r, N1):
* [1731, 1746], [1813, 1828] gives -0.6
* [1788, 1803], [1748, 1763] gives 1.3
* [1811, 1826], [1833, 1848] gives 0.6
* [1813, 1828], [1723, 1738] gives 0.2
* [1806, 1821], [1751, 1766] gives 1.3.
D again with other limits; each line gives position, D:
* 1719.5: 189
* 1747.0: 212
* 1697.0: 191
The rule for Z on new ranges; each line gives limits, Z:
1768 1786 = 1784.5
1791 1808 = 1792.0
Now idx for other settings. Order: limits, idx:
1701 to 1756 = 15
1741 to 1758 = 9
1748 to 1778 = 18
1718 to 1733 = 5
